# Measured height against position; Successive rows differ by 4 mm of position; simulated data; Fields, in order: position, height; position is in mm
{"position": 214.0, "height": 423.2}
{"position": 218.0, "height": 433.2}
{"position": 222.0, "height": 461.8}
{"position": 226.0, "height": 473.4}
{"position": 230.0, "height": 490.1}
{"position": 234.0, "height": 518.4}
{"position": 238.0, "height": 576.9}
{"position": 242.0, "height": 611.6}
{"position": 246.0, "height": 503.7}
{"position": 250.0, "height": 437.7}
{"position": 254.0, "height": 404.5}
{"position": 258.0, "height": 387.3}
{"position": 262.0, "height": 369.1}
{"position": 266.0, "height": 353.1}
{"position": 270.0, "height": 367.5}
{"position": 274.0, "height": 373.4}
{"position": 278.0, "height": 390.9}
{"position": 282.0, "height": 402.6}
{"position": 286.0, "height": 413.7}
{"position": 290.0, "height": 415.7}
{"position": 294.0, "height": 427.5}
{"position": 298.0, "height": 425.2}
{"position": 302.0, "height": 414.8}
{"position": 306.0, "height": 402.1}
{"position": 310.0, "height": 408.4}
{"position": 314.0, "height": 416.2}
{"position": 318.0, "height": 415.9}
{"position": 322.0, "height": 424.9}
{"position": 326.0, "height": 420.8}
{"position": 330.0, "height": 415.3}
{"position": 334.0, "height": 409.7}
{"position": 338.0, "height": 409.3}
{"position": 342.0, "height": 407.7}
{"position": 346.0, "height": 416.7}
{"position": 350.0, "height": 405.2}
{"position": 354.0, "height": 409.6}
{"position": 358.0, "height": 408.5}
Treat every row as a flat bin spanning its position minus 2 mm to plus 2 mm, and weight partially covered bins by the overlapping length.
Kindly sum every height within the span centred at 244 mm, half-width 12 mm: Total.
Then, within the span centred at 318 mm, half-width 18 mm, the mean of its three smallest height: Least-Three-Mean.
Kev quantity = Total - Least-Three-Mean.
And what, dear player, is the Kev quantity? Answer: 2646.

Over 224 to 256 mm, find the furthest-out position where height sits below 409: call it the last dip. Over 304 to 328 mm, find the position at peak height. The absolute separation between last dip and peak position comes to 68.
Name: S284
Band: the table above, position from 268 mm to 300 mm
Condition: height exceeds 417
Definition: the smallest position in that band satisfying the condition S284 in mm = 294.0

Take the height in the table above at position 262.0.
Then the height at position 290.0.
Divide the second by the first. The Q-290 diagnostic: 1.13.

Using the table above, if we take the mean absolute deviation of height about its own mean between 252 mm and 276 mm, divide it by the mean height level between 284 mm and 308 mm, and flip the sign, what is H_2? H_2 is -0.032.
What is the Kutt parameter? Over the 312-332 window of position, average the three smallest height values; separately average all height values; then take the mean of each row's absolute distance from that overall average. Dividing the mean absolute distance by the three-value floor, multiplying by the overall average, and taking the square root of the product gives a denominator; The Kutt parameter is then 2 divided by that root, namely 1.08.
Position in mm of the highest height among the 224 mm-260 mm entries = 242.0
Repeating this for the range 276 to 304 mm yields 294.0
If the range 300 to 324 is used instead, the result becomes 322.0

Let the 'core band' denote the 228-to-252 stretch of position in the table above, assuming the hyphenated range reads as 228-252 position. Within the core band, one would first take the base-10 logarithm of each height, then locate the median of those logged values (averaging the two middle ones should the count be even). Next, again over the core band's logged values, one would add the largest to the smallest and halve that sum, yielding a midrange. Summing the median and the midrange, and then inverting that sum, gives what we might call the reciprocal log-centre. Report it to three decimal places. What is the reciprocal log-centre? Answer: 0.184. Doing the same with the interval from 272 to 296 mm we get 0.192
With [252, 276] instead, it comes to 0.194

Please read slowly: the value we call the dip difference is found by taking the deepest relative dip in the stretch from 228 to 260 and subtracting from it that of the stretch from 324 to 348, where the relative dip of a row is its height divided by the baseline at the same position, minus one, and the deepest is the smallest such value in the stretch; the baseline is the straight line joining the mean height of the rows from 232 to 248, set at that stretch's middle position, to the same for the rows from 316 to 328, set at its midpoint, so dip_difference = -0.28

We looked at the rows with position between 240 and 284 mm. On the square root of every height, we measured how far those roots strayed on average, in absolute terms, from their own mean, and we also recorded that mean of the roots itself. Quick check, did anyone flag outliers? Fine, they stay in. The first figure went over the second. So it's 0.0619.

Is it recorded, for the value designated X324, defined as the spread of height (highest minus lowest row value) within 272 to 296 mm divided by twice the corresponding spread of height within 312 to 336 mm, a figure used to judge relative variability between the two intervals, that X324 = 1.8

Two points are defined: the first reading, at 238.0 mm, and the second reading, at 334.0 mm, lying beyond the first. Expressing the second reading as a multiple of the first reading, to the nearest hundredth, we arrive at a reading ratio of 0.71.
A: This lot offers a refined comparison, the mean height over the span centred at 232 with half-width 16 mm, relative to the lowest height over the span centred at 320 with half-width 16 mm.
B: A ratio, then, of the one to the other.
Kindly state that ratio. 1.3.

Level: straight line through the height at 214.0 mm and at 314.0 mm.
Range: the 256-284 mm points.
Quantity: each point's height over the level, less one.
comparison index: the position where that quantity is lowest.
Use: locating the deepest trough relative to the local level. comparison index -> 266.0 mm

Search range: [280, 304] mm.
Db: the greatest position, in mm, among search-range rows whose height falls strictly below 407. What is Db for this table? 282.0 mm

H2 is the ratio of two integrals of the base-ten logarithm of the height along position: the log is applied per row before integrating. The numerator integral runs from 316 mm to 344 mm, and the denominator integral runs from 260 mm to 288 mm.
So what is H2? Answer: 1.01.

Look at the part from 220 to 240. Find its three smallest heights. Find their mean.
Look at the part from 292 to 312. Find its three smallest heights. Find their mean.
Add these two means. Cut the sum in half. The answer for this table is 442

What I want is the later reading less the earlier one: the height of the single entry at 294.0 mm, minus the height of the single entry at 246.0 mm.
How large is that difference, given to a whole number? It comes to -76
